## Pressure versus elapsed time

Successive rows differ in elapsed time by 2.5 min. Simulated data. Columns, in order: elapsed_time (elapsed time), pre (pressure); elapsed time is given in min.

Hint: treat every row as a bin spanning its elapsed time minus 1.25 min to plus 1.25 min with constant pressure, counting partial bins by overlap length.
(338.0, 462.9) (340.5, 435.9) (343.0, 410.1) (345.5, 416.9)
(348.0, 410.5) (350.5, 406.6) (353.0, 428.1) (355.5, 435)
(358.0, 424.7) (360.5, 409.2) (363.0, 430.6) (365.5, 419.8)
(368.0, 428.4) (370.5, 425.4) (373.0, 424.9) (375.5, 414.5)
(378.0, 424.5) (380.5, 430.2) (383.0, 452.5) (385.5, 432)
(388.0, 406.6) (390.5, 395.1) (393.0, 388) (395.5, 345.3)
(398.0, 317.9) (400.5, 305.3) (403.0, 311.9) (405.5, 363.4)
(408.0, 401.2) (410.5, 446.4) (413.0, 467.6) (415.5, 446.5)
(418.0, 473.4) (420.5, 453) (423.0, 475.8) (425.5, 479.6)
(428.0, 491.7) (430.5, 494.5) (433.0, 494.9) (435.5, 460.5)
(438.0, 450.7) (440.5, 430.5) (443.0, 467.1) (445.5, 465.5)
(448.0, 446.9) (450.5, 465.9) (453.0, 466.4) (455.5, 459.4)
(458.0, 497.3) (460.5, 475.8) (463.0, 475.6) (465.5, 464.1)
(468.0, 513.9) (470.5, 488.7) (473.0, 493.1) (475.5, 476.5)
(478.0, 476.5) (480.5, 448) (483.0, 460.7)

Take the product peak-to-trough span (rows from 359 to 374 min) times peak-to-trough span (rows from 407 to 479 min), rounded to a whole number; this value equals 2412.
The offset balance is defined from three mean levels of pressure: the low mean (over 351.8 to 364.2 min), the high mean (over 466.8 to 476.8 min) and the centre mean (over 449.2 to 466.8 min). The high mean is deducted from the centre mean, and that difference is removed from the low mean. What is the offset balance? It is 446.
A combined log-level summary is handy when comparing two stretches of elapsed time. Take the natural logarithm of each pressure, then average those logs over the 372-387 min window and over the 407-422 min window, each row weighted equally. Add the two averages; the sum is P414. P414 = 12.2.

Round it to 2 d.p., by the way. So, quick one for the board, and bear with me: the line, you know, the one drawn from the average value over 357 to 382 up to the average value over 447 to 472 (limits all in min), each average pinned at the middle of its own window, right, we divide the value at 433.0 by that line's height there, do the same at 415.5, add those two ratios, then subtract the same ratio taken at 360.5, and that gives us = 1.09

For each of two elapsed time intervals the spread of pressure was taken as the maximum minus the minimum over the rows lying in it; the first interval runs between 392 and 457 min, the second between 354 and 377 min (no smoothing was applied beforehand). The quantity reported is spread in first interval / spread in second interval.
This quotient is 7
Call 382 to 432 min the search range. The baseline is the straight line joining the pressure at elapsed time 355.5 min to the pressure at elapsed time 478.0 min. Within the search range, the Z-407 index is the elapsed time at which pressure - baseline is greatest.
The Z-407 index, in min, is 430.5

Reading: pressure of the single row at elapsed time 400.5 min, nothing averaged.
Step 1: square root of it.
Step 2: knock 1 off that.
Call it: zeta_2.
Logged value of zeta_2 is 16.5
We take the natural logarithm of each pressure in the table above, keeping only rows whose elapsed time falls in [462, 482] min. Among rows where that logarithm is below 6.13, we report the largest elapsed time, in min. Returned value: 480.5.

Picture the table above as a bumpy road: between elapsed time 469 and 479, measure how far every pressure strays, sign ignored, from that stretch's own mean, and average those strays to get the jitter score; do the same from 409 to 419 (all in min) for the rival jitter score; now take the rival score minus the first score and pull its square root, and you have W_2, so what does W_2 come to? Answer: 2.2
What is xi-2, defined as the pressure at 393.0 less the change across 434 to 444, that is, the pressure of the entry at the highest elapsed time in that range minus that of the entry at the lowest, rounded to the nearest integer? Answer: 381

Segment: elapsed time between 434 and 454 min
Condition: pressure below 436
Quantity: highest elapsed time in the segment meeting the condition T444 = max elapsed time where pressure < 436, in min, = 440.5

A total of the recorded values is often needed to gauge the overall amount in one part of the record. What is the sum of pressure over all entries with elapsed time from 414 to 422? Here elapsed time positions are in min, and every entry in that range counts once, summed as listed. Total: 1373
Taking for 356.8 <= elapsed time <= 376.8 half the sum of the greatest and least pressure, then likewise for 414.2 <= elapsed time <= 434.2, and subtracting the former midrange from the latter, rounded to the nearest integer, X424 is 51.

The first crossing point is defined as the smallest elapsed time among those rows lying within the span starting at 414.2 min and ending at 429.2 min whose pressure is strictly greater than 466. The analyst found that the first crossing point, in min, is 418.0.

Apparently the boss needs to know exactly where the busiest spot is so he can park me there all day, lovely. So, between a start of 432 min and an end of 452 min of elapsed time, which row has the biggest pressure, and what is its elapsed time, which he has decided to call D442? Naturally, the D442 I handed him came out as 433.0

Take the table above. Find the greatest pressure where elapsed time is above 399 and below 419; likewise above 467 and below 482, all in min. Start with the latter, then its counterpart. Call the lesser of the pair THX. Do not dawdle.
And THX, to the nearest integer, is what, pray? 473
